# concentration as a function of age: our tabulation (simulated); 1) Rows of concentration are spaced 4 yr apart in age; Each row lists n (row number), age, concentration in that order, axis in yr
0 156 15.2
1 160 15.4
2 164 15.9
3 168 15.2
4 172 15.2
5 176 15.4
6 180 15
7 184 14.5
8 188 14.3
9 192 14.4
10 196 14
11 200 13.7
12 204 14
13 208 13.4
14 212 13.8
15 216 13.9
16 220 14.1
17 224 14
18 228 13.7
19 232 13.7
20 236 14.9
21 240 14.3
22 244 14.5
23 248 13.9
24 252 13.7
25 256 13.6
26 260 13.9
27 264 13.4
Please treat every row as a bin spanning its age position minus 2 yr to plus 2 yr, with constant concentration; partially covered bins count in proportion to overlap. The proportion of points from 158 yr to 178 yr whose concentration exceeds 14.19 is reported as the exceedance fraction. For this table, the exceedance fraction 1.0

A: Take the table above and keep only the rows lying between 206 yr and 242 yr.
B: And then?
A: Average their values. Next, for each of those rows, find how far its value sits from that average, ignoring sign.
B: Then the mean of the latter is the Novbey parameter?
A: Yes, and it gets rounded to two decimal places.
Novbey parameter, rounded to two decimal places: 0.31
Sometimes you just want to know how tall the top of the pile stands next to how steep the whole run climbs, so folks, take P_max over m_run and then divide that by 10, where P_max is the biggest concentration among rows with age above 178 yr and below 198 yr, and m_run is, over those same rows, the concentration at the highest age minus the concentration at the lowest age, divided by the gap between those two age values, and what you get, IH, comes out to -24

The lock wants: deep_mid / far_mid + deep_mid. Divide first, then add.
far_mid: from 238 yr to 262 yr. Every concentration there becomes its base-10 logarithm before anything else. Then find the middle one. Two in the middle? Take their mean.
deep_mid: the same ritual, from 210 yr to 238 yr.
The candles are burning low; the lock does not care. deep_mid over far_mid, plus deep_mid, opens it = 2.143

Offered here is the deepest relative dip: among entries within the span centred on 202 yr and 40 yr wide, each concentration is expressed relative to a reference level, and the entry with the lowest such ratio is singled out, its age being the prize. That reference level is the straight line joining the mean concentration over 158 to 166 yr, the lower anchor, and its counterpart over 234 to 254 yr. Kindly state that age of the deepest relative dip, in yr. 208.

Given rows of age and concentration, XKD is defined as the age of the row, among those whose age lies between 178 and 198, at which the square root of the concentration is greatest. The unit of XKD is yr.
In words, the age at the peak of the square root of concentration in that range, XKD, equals 180 yr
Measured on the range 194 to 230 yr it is 220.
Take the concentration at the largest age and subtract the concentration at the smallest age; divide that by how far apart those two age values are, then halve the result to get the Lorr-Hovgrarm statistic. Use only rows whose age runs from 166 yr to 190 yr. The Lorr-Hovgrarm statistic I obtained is -0.02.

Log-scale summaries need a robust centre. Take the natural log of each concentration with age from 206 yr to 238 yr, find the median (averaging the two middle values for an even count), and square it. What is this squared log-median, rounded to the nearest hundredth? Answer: 6.91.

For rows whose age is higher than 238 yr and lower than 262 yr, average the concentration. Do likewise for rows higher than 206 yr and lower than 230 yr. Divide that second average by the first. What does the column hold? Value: 0.99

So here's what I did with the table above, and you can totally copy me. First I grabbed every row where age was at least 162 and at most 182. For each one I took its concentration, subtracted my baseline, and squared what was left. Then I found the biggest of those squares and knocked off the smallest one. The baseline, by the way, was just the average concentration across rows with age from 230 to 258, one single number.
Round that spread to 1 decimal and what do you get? 2.5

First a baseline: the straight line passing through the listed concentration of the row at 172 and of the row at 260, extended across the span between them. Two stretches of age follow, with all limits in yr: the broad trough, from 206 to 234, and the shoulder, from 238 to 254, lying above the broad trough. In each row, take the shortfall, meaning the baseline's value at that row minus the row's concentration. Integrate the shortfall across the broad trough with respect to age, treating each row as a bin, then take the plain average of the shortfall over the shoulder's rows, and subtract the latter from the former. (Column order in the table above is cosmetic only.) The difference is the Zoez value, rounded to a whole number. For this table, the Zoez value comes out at 19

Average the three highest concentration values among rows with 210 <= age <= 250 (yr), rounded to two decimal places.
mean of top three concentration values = 14.57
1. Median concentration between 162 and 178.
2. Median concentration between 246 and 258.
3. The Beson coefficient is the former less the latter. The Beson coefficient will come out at 1.6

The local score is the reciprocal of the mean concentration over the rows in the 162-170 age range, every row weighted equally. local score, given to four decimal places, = 0.0643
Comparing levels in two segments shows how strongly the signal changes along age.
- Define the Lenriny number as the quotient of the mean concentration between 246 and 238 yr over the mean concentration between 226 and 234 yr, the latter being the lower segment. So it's 1.05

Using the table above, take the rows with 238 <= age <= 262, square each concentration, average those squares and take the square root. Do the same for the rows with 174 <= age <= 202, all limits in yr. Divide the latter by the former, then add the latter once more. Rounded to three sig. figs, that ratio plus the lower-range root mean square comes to 15.5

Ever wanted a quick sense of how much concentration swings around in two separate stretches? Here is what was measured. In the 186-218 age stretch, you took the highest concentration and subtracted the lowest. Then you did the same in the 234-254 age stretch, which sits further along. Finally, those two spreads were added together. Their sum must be 2.20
